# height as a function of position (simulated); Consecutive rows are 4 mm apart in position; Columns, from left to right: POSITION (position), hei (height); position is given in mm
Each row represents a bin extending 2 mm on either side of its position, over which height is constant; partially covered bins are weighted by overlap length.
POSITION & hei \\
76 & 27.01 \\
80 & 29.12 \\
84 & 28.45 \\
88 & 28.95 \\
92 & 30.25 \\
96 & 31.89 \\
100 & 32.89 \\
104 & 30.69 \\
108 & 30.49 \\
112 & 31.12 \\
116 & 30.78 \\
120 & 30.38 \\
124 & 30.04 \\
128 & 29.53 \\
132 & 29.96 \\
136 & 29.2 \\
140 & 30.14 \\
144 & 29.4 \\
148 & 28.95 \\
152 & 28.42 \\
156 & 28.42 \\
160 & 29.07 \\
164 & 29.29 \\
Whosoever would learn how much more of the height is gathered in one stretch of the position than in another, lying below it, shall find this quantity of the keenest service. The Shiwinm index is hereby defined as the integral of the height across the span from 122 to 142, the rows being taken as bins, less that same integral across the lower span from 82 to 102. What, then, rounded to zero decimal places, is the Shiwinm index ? -14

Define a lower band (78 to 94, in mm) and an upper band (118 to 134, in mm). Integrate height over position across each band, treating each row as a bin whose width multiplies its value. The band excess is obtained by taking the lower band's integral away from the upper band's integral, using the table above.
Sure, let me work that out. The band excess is 13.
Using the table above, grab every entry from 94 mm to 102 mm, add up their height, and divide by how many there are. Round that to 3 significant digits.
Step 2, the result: 32.4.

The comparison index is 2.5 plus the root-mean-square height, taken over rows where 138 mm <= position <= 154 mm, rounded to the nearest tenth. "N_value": 31.7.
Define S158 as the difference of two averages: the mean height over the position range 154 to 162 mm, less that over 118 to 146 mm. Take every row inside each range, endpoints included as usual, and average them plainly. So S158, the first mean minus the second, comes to -1.1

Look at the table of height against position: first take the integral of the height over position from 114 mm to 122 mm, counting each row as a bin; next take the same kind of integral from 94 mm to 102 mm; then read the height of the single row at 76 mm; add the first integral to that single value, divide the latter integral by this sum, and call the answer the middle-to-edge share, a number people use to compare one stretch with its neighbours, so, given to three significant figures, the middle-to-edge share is 0.954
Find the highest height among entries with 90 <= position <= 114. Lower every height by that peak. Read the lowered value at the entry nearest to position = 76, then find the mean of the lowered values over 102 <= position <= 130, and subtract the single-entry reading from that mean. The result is 3.4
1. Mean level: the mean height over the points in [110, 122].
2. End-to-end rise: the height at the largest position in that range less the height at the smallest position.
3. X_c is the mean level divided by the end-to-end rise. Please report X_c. -42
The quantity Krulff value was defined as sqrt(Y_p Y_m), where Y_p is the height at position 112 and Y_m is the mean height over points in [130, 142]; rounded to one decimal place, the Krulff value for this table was 30.4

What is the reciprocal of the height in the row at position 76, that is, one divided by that 0.0370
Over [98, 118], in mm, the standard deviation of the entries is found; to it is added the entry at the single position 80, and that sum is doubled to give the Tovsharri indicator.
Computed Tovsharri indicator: 60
